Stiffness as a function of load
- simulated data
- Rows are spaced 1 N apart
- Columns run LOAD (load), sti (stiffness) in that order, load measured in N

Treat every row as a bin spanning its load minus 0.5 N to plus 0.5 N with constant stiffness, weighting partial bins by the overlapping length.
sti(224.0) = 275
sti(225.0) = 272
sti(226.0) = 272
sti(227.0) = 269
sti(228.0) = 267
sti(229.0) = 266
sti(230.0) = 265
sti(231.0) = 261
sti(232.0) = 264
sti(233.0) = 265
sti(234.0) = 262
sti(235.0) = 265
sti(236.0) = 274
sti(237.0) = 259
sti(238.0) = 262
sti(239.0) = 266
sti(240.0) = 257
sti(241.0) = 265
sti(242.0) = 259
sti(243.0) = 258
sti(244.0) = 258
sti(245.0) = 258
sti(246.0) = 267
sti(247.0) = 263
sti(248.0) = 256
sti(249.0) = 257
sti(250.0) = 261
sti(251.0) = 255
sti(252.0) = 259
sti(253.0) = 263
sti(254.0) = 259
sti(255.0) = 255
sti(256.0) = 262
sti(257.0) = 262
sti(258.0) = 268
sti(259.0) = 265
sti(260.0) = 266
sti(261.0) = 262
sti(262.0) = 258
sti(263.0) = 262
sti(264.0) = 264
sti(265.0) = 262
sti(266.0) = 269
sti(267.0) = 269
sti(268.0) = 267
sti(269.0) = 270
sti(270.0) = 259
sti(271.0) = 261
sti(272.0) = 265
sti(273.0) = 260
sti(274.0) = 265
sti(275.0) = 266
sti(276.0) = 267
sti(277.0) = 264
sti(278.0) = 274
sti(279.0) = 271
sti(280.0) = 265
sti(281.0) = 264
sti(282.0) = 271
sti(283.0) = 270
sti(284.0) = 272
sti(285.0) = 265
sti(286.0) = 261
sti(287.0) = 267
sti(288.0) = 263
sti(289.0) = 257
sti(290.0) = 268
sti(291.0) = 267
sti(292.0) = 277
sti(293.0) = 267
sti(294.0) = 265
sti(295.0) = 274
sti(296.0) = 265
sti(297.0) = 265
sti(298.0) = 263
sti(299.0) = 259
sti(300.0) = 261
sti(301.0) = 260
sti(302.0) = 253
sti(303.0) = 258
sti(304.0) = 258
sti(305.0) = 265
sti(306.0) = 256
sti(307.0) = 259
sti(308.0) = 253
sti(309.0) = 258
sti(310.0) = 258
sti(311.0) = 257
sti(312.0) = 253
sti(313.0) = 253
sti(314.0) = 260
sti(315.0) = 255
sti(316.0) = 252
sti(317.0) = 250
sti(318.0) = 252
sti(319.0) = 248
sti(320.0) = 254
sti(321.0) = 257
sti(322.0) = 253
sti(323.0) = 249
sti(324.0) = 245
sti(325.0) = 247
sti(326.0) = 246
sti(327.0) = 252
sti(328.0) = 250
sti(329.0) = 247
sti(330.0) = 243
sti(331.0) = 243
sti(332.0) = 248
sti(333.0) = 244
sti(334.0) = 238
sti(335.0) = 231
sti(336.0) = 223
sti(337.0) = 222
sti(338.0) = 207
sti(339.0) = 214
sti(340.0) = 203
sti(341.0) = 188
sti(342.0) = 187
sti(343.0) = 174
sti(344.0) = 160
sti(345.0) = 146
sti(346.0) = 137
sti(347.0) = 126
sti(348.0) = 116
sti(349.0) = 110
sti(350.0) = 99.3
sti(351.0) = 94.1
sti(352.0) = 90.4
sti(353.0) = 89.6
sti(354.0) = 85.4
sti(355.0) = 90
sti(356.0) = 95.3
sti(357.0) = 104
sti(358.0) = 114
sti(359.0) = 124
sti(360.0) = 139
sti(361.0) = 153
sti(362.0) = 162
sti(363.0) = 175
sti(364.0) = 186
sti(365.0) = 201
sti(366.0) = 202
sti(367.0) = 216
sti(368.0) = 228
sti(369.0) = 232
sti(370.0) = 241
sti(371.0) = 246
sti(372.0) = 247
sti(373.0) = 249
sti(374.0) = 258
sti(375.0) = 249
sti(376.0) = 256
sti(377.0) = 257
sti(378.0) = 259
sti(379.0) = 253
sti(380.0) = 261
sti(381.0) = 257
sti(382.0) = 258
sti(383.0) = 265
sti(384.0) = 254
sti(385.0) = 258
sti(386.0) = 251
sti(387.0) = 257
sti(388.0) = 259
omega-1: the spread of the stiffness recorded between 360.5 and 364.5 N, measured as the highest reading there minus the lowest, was 33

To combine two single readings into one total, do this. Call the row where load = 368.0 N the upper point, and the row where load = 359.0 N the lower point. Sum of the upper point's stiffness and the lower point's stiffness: 352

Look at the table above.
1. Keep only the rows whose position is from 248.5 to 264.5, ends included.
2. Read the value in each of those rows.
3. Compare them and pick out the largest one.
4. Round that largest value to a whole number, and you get 268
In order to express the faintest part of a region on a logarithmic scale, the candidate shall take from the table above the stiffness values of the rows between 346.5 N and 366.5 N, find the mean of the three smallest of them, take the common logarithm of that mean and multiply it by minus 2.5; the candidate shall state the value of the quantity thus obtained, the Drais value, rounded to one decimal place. -4.9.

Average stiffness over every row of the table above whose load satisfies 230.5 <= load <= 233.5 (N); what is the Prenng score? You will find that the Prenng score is 263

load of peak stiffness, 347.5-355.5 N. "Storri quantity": 348.0 N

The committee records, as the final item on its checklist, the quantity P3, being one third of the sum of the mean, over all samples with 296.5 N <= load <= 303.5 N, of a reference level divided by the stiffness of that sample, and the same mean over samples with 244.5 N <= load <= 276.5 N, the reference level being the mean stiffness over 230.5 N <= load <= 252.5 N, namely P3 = 0.67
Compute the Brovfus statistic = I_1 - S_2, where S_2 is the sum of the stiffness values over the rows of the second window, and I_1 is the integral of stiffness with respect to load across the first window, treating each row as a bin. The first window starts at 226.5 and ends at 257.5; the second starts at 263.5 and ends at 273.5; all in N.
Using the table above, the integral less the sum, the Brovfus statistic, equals 5473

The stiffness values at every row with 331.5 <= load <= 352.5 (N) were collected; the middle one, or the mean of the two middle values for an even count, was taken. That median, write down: 187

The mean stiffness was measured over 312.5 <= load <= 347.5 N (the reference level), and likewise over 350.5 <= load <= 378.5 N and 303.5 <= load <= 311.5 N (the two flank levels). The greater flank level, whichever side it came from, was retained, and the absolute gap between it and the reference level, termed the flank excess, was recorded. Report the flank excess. 32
